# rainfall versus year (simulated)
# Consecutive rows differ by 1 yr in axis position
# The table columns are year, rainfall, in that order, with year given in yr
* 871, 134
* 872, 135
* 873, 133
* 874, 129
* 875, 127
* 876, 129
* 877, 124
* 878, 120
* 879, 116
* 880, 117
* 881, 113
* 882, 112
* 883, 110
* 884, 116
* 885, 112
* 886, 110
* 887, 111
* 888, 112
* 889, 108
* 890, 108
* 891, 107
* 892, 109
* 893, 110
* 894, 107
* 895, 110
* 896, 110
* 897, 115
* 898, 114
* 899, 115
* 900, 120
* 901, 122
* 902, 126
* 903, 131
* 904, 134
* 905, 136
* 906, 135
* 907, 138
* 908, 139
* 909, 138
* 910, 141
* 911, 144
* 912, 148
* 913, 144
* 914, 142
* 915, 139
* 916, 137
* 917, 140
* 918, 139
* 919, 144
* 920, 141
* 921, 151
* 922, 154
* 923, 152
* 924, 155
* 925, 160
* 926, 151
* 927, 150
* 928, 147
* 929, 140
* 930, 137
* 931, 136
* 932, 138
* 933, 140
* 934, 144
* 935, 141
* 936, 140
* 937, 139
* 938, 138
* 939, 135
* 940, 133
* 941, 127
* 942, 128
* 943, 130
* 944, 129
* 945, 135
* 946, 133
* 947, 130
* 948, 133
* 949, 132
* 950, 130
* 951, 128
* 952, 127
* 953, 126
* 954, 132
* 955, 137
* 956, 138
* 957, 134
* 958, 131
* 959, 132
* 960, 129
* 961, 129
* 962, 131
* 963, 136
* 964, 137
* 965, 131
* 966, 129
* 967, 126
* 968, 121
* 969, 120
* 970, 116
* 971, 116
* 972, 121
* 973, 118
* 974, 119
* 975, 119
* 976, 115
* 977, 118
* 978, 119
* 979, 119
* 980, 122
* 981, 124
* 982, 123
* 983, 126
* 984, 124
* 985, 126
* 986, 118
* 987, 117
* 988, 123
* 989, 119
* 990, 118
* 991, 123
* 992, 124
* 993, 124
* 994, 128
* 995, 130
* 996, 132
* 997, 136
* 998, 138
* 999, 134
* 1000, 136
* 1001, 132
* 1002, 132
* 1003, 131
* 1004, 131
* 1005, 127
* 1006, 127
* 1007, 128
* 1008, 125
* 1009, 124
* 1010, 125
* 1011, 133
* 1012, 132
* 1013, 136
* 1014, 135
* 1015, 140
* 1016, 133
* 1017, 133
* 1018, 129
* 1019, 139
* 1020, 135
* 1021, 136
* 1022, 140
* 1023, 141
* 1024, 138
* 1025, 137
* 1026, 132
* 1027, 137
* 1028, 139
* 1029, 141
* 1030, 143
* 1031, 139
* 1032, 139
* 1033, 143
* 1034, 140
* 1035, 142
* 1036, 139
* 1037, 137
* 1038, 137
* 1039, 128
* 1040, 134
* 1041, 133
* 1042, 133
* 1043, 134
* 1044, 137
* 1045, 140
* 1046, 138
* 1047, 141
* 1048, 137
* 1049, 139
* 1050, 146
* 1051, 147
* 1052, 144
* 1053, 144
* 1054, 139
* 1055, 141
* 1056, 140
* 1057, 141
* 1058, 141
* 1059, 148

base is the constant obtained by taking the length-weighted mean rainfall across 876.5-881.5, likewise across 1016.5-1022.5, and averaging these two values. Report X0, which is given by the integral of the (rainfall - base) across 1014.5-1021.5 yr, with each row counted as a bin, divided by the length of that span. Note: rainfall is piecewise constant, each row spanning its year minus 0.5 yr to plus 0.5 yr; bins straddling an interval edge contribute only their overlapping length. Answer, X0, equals 8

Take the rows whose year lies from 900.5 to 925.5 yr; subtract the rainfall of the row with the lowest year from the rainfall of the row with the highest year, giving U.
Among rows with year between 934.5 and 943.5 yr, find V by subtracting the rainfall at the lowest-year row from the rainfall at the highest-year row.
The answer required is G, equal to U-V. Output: 49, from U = 38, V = -11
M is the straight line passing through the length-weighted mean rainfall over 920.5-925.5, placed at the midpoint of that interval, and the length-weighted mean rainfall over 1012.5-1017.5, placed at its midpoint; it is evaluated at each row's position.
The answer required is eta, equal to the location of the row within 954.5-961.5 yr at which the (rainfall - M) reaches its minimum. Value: 960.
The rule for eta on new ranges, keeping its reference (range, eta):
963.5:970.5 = 970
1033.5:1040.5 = 1039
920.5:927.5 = 921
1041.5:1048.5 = 1042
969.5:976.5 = 970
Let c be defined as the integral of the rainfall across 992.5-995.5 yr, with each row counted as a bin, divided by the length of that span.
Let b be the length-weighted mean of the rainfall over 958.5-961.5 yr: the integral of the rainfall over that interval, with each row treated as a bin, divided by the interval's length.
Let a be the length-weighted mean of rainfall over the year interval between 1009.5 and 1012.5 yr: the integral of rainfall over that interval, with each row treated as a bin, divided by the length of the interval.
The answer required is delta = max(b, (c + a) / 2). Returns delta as 130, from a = 130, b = 130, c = 127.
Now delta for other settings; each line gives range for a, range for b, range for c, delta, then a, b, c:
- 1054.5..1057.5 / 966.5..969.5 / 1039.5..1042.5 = 137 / 141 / 122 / 133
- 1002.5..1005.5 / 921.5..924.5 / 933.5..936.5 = 154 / 130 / 154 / 142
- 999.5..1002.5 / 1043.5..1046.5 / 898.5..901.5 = 138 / 133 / 138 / 119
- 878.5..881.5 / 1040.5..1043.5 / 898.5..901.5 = 133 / 115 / 133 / 119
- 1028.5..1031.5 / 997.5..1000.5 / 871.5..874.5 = 137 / 141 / 136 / 132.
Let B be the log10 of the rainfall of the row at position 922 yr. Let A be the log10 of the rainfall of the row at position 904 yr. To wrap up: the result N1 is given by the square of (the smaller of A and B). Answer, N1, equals 4.52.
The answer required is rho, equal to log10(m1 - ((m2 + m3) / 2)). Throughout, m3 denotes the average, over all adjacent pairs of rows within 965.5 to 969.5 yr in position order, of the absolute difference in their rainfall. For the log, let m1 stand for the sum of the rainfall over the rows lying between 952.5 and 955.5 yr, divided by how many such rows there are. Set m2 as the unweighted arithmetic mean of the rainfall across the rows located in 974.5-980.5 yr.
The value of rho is 1.85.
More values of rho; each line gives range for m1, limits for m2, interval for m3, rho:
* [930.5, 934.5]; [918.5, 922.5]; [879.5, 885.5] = 1.81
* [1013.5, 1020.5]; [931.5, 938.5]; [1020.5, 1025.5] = 1.80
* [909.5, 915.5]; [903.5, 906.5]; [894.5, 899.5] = 1.87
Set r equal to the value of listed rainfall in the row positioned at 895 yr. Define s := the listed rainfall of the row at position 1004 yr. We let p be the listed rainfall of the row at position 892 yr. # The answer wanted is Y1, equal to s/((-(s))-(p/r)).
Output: -0.992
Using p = 109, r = 110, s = 131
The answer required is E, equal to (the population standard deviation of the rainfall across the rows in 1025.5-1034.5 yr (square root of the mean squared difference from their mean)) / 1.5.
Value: 2.1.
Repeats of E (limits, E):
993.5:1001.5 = 2.1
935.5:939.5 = 1.2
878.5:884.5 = 1.7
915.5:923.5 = 4.1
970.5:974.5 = 1.2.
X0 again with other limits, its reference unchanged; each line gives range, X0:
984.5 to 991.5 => -6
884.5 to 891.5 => -17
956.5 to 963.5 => 5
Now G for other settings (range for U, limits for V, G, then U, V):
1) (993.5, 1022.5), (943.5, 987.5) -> 24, 12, -12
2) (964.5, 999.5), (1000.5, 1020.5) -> 0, 3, 3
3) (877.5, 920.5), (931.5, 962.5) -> 28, 21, -7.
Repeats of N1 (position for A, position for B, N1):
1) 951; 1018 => 4.44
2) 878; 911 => 4.32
